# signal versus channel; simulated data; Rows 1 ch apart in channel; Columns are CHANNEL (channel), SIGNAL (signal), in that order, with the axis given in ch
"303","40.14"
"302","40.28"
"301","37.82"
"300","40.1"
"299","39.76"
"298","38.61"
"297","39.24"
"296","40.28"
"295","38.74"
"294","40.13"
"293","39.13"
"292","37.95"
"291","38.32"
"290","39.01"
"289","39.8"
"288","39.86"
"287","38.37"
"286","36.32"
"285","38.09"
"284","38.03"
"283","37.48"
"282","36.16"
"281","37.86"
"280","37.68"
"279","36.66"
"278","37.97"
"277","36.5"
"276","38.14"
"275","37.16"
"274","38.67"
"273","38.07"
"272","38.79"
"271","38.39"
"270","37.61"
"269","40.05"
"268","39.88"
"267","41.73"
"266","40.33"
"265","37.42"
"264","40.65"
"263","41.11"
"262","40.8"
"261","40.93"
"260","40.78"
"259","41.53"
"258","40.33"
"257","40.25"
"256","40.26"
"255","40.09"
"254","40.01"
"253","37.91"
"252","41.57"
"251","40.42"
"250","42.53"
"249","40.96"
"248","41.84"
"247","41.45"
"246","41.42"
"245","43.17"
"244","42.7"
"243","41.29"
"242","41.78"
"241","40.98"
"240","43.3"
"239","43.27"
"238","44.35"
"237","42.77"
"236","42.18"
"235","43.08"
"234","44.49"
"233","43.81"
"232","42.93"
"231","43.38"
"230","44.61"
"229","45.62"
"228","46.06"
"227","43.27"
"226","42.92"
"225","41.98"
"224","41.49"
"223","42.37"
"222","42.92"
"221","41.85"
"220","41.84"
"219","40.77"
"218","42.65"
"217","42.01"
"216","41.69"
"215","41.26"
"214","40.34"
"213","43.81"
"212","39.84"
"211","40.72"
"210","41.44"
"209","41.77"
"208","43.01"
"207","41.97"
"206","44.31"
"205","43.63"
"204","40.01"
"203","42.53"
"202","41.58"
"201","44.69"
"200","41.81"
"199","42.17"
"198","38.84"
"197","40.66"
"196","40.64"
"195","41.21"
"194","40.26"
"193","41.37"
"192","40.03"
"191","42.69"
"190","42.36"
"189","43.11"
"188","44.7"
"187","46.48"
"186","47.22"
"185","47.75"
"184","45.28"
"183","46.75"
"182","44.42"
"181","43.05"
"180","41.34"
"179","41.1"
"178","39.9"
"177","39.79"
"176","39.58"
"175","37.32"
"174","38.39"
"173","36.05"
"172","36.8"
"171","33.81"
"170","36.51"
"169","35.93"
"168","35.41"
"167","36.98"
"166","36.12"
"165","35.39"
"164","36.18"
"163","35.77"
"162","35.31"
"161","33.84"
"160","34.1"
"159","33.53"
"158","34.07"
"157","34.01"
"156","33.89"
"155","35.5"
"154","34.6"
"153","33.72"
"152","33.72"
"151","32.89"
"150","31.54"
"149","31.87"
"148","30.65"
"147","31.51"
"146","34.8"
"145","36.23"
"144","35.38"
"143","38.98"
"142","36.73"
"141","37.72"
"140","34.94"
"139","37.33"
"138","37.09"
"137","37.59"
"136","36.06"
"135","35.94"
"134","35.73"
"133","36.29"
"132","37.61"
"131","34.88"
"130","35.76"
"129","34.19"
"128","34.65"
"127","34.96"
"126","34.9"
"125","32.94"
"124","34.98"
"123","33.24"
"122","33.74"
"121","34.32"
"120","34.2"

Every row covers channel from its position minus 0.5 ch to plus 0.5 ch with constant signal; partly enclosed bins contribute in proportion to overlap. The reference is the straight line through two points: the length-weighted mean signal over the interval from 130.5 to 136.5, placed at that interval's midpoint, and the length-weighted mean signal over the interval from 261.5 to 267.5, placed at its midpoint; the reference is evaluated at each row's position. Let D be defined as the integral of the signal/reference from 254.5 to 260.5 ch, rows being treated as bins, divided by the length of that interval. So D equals 1.01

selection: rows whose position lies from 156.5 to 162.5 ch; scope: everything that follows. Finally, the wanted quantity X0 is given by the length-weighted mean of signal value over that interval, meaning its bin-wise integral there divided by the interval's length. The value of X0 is 34.1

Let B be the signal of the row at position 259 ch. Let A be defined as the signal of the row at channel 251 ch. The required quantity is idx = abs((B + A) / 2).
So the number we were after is 41.0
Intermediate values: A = 40.42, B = 41.53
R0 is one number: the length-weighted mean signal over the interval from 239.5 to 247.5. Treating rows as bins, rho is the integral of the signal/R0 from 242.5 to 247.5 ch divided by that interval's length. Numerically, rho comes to 1.00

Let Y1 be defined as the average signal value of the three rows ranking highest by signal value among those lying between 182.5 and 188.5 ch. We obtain 47.2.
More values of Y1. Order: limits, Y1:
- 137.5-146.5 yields 38.0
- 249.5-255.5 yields 41.5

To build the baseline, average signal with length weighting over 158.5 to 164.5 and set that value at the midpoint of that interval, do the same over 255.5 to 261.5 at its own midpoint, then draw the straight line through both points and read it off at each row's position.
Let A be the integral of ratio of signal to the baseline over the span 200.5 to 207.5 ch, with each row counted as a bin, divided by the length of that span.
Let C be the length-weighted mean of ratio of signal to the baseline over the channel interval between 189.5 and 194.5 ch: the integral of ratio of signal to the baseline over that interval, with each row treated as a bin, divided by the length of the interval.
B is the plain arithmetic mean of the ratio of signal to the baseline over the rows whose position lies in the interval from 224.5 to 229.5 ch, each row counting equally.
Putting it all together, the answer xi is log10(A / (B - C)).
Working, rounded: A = 1.14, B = 1.13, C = 1.13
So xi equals 2.3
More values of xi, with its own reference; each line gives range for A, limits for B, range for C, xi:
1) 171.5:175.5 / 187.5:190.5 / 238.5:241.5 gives 1.0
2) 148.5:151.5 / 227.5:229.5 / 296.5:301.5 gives 0.5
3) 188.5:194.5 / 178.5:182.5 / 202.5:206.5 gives 1.4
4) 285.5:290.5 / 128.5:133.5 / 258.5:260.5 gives 1.1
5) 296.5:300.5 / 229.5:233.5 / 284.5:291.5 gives 0.6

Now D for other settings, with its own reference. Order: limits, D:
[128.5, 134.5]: 0.99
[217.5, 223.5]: 1.08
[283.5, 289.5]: 0.94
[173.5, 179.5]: 1.05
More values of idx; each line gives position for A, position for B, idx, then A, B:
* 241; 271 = 39.7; 40.98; 38.39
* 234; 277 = 40.5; 44.49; 36.5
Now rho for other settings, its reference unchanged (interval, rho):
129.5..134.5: 0.86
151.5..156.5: 0.82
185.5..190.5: 1.07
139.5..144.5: 0.87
